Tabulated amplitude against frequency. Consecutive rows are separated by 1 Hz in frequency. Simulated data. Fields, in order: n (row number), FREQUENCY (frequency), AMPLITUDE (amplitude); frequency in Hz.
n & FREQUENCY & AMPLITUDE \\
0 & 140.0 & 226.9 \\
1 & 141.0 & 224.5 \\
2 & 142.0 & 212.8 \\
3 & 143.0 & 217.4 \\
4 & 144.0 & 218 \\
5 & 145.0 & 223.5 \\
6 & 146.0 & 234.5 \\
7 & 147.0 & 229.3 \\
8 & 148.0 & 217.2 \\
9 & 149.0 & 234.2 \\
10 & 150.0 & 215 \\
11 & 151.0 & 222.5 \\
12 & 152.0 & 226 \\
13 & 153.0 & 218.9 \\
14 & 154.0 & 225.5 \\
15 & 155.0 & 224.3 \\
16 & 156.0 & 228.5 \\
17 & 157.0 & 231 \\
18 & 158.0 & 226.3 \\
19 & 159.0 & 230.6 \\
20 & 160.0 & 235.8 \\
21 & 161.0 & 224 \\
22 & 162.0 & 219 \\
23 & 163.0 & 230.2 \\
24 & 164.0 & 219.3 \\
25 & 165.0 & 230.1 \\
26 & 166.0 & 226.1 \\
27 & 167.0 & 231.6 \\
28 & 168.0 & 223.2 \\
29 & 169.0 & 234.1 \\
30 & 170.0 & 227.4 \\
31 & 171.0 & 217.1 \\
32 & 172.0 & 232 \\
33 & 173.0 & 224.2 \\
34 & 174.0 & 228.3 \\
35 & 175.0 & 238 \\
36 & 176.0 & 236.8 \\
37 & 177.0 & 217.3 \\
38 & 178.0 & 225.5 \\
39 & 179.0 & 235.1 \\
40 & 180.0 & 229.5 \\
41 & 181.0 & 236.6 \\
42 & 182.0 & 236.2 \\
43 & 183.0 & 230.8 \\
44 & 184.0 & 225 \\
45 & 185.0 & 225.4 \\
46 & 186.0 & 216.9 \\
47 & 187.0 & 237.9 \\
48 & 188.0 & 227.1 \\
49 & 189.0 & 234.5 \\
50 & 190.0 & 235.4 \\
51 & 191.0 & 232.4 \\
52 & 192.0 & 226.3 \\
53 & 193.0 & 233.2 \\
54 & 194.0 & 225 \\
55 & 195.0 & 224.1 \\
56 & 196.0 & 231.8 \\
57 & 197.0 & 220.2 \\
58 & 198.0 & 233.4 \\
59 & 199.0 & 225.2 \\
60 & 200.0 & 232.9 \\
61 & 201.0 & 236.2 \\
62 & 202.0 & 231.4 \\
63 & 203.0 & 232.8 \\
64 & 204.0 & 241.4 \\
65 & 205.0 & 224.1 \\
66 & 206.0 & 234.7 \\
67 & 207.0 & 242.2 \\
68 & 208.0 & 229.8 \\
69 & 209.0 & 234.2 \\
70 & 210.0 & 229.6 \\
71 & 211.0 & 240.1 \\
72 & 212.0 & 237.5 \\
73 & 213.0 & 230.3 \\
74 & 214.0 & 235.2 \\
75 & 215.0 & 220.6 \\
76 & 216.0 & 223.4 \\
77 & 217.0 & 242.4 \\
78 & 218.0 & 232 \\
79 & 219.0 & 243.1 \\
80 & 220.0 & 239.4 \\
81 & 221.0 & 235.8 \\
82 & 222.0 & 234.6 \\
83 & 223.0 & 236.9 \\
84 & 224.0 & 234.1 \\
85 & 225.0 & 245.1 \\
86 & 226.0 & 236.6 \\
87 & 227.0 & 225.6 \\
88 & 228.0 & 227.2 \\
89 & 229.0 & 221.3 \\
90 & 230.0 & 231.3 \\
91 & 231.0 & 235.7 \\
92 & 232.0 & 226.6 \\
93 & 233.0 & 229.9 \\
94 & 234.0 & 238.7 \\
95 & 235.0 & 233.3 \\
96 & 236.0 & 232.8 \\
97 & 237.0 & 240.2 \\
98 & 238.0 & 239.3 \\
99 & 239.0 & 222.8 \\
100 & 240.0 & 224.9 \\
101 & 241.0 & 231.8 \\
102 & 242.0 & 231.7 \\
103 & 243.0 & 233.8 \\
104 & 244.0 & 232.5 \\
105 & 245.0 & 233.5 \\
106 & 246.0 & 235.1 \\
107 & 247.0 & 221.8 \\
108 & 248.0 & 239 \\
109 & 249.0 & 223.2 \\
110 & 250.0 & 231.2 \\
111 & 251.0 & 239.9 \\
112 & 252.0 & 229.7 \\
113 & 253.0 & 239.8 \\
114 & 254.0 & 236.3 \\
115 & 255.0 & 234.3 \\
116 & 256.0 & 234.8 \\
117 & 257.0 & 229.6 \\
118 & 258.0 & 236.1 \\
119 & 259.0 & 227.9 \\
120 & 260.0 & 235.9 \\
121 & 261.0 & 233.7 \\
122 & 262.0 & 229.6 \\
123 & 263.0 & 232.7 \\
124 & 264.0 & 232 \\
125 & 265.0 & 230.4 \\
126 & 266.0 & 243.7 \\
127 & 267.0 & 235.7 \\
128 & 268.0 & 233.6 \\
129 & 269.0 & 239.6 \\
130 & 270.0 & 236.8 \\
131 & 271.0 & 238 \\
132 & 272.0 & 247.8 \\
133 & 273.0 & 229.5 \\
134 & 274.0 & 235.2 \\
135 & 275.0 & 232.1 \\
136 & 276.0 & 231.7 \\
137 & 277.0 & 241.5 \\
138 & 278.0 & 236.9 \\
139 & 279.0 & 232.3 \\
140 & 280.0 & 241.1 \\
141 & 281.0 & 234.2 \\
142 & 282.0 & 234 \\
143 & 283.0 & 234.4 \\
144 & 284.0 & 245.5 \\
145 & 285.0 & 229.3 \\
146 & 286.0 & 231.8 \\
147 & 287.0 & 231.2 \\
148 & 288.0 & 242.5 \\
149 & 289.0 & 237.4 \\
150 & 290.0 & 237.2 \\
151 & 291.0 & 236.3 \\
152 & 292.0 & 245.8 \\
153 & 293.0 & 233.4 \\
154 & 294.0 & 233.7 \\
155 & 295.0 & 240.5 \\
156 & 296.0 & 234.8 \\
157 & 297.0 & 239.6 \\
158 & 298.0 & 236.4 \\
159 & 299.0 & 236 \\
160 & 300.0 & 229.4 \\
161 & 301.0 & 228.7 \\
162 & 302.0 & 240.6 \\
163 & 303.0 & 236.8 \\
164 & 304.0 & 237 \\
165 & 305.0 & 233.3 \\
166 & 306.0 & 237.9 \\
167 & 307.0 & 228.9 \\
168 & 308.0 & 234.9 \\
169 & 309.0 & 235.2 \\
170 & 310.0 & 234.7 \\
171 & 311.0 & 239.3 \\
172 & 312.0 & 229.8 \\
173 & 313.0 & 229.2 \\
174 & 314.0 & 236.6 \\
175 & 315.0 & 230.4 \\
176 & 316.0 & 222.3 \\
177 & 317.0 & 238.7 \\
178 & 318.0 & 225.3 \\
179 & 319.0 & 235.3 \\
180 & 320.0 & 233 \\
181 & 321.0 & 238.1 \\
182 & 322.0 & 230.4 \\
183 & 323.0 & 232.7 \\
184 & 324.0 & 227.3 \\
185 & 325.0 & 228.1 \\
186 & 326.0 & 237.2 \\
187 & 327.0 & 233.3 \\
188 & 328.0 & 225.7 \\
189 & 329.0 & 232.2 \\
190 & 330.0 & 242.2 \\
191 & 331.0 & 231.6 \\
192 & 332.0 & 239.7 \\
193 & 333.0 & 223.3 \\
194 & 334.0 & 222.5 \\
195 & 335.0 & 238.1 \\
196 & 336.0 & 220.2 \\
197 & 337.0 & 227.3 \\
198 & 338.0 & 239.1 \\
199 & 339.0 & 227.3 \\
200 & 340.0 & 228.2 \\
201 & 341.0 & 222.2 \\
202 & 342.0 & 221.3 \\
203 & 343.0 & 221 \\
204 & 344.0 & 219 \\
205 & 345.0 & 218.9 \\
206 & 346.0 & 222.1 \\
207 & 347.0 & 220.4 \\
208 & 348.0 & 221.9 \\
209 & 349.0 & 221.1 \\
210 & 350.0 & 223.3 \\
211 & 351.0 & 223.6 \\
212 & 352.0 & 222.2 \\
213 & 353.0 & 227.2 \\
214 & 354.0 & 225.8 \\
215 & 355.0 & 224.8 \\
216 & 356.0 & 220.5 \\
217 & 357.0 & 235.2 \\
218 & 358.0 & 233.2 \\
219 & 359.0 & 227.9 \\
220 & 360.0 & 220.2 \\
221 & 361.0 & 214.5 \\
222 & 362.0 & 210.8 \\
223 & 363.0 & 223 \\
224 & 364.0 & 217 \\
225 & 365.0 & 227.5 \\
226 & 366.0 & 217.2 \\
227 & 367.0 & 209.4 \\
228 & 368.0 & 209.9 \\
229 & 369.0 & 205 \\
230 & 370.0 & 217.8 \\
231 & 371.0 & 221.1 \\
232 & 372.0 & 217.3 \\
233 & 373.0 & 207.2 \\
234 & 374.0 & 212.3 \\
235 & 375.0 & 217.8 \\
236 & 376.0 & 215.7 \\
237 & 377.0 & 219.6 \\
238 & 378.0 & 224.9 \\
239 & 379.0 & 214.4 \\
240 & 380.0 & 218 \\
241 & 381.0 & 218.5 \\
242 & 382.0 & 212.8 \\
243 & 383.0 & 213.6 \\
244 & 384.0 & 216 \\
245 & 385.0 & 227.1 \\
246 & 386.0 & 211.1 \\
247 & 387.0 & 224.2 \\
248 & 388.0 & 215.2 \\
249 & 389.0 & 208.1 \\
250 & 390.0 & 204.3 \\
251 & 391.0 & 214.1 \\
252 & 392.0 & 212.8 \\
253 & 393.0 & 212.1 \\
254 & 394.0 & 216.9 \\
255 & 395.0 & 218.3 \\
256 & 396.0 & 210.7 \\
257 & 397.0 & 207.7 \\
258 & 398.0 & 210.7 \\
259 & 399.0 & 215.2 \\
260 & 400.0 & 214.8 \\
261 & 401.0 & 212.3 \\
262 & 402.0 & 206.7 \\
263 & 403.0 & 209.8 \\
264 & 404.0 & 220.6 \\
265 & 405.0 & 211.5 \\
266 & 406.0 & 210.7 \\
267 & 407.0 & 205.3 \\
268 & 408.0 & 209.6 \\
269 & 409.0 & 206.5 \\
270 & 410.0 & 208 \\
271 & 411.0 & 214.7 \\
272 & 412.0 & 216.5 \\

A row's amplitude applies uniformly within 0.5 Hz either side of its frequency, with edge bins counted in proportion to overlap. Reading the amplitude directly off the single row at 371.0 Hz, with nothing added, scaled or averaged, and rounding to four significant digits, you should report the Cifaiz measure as 221.1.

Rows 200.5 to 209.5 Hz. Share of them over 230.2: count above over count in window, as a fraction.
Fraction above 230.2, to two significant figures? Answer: 0.78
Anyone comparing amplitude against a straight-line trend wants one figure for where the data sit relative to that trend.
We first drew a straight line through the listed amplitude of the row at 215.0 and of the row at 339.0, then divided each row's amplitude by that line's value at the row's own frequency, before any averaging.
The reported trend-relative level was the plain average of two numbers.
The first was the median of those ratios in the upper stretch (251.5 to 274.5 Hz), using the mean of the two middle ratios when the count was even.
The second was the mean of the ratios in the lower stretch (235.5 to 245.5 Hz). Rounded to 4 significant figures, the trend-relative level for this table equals 1.049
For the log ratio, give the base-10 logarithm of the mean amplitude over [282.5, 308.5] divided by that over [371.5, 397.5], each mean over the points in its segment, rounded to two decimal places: 0.04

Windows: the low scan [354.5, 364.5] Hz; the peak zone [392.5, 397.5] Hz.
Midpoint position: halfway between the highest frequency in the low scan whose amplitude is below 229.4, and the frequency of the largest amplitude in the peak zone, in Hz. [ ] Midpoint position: 379.5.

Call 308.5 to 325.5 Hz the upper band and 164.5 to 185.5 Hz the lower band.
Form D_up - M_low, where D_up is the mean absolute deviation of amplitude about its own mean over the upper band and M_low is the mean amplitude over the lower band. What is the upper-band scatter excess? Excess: -225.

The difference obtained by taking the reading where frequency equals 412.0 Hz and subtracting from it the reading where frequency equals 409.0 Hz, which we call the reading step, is 10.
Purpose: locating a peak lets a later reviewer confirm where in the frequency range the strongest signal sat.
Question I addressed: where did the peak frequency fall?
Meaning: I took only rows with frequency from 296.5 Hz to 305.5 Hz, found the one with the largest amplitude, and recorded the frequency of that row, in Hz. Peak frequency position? 302.0 Hz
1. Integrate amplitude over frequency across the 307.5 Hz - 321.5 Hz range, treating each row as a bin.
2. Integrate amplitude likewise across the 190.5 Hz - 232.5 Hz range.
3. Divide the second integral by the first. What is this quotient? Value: 3.0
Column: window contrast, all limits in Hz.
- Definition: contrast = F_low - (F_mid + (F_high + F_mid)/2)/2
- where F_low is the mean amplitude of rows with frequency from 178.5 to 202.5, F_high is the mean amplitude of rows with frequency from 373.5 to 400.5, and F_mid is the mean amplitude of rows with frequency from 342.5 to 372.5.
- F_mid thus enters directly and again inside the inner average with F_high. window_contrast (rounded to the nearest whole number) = 11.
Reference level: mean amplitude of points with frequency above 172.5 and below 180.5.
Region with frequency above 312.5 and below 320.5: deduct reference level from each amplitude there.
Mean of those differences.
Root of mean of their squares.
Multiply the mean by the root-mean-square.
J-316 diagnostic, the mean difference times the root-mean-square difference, 11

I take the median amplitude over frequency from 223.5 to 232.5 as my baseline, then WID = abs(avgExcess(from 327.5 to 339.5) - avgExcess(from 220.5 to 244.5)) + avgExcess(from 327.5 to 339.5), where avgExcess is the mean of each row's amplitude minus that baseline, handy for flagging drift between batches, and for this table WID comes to 1.3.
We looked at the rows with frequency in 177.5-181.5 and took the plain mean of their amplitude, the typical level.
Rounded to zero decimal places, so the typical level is 232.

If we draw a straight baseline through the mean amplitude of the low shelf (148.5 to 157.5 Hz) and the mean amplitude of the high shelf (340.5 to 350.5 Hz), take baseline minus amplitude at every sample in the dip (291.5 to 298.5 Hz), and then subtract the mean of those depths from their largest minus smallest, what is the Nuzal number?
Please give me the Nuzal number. 28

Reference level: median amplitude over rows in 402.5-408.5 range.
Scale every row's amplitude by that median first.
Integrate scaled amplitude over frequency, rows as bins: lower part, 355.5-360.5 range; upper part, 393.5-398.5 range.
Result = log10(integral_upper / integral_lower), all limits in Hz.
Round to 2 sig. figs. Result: -0.029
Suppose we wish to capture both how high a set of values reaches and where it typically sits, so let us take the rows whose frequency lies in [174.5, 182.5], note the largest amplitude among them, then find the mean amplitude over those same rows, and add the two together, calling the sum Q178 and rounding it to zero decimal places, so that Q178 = 470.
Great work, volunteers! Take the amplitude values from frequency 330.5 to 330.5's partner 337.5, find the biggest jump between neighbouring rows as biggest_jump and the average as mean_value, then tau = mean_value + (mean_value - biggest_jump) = 440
